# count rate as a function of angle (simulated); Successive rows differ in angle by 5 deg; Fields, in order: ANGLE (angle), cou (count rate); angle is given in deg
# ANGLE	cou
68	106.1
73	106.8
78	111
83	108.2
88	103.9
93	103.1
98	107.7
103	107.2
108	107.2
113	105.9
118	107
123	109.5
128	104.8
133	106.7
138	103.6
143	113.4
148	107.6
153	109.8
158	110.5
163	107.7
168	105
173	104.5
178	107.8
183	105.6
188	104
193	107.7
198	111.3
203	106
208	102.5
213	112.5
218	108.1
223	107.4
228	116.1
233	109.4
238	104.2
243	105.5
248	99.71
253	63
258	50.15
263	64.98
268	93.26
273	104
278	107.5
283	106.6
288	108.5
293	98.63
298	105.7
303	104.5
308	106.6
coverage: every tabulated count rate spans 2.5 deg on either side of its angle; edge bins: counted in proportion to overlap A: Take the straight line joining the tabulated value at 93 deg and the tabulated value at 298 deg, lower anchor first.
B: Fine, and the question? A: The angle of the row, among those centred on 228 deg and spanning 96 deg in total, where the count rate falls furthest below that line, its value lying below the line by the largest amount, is 258 deg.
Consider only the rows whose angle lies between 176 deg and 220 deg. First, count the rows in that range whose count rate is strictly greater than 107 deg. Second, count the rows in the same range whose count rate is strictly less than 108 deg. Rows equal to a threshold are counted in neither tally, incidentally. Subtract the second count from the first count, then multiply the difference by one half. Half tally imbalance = -0.50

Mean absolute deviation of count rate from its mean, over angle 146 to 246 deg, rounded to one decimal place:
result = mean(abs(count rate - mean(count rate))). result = 2.4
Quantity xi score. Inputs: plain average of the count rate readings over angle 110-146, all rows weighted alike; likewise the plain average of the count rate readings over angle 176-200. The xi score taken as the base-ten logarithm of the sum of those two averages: 2.33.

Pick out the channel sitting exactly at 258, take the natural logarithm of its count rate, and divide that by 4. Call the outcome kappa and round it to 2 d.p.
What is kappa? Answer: 0.98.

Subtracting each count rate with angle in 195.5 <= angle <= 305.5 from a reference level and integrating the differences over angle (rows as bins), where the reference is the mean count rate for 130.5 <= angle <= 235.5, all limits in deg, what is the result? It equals 928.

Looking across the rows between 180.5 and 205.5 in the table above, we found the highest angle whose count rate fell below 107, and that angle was 203 deg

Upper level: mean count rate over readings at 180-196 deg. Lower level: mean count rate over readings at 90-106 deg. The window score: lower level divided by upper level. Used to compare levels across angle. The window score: 1.00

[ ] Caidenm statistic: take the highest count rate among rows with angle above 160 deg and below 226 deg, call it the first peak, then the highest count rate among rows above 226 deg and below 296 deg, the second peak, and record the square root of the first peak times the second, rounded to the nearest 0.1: 114.3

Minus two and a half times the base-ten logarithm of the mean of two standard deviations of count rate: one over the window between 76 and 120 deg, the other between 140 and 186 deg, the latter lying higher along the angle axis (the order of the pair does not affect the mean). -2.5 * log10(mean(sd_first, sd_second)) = -1.0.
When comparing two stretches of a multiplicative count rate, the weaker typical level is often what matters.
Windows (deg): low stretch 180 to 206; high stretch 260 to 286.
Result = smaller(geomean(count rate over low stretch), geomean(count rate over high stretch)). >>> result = 94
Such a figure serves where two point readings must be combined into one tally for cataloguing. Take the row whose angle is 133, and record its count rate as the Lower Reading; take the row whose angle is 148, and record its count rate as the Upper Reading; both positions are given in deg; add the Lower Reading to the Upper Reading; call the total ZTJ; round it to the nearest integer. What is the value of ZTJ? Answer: 214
